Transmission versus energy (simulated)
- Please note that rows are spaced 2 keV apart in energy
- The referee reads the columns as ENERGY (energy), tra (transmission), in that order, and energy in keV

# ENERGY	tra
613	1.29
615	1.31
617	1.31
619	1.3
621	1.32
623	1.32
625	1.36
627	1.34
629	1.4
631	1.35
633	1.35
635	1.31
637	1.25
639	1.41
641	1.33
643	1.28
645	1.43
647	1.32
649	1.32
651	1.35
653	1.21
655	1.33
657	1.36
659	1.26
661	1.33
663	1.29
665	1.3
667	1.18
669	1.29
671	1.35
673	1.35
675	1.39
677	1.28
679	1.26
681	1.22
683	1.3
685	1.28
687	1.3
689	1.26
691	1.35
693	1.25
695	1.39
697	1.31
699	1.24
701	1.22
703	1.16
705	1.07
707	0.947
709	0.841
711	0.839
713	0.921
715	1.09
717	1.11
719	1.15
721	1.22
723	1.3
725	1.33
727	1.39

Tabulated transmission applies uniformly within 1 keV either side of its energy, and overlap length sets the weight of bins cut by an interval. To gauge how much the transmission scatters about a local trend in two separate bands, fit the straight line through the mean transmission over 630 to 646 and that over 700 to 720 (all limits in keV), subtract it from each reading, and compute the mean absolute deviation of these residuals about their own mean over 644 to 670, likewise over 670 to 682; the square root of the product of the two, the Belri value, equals 0.043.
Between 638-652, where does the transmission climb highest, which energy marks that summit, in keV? 645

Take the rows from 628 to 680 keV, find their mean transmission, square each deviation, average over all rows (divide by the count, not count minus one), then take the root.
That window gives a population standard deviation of 0.06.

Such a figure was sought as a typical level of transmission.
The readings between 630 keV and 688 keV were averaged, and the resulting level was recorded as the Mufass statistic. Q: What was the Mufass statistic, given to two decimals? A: 1.31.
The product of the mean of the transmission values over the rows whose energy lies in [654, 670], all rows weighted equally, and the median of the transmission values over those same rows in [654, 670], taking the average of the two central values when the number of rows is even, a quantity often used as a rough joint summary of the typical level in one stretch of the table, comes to 1.67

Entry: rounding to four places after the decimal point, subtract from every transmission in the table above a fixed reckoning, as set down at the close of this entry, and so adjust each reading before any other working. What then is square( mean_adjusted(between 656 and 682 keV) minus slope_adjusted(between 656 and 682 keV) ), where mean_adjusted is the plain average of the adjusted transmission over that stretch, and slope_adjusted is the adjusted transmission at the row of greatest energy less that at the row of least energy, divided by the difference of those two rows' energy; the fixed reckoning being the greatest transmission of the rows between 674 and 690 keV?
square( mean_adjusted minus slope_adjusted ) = 0.0076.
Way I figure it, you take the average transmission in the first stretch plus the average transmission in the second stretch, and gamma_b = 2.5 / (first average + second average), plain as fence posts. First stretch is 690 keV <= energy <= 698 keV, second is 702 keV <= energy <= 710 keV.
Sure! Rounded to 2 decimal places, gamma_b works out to 1.07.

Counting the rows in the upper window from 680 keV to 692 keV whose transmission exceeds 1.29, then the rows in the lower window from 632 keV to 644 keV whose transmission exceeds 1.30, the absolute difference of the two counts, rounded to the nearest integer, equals 1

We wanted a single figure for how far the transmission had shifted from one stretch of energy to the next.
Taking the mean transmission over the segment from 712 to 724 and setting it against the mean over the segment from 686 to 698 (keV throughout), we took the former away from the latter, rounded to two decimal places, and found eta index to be 0.18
